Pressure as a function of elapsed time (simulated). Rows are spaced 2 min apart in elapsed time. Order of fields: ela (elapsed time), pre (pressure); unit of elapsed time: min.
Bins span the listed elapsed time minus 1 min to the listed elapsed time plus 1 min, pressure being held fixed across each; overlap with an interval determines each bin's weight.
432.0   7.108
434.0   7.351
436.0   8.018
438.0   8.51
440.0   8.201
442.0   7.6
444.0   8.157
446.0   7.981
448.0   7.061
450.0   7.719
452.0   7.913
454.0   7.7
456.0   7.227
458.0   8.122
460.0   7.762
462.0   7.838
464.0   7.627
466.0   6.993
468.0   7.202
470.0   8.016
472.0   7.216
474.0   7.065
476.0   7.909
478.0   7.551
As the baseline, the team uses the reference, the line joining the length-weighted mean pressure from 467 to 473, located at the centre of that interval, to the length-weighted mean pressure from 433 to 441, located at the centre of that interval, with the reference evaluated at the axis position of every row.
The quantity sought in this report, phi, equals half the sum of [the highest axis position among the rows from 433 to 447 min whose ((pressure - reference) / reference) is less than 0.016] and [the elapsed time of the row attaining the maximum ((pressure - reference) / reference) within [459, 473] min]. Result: 458 min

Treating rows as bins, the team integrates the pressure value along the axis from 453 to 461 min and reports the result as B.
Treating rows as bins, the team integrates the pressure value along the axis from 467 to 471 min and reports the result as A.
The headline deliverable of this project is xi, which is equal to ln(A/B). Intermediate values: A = 30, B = 62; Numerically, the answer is -0.7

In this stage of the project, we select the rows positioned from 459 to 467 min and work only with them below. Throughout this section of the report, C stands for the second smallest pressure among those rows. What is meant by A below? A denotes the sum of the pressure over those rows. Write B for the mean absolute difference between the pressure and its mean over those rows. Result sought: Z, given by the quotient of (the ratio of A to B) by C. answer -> 14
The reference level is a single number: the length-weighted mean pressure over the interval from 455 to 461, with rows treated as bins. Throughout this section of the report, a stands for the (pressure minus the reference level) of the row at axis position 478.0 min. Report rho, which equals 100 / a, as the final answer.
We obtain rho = -655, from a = -0.2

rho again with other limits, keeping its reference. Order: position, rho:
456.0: -210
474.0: -157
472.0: -205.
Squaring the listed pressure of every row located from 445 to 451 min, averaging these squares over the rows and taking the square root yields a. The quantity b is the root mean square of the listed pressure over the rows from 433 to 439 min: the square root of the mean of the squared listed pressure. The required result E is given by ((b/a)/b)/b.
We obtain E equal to 0.0165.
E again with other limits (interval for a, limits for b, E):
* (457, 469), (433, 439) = 0.0165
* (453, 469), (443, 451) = 0.0171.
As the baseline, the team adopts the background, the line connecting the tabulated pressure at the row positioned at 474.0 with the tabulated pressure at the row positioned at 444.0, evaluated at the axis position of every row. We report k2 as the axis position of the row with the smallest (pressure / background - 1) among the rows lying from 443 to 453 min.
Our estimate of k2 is 448.0 min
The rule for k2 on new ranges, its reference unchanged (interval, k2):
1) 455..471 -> 456.0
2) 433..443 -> 434.0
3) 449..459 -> 456.0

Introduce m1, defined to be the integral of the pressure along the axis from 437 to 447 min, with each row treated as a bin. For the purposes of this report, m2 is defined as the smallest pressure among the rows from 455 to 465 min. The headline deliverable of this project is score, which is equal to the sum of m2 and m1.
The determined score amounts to 88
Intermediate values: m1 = 81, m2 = 7.227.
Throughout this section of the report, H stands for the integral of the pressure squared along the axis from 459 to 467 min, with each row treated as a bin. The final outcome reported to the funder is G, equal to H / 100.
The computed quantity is 4.58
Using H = 458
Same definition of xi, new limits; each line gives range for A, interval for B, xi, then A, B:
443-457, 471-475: 1.3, 108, 29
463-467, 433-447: -1.3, 29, 112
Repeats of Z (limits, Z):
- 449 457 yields 19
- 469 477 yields 10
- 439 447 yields 21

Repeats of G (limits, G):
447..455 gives 4.63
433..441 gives 5.16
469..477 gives 4.58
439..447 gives 5.10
